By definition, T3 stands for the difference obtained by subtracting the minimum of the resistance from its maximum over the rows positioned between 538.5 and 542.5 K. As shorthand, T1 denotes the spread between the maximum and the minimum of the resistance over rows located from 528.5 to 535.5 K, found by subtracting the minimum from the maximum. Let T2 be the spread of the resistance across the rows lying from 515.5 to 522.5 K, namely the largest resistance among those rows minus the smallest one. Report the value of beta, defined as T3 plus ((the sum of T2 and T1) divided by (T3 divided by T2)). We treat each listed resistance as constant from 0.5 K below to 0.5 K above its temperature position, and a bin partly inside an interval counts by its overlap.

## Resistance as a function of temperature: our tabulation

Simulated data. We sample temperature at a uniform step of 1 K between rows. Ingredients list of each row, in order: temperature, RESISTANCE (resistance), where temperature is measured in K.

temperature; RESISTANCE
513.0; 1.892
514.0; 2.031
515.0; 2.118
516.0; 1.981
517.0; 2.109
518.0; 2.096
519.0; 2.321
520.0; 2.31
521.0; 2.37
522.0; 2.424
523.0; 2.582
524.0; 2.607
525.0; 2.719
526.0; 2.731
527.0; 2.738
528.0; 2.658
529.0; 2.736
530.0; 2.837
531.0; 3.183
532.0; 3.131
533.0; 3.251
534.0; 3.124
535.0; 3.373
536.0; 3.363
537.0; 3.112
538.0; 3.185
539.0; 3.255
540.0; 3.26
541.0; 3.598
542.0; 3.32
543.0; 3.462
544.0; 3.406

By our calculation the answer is 1.7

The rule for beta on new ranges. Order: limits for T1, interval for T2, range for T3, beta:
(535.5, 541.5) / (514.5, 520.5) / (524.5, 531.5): 1.1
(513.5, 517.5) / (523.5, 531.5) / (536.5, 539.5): 3.0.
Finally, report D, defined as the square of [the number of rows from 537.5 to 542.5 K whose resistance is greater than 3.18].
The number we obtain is 25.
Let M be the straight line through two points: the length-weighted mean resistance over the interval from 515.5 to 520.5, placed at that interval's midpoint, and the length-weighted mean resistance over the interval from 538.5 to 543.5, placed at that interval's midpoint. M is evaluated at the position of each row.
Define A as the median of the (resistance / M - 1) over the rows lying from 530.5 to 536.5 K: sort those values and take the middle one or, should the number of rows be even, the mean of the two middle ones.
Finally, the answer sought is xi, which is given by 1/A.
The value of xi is 11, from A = 0.090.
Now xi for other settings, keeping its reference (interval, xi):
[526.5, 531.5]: 71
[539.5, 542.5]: -50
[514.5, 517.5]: -1364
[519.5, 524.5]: 48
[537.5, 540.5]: -91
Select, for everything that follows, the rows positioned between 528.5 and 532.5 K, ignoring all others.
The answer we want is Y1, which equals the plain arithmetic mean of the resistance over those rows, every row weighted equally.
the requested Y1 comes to 3.0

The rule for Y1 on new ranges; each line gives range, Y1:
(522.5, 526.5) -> 2.7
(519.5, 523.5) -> 2.4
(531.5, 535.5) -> 3.2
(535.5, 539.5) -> 3.2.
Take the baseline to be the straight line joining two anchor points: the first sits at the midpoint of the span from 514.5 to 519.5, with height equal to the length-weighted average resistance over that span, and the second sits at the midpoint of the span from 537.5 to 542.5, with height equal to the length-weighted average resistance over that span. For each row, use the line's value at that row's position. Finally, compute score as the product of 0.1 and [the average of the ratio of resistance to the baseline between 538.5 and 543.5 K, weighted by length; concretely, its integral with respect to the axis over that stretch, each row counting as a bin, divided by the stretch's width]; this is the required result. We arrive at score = 0.1001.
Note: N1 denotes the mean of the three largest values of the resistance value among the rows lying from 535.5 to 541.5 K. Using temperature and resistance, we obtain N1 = 3.4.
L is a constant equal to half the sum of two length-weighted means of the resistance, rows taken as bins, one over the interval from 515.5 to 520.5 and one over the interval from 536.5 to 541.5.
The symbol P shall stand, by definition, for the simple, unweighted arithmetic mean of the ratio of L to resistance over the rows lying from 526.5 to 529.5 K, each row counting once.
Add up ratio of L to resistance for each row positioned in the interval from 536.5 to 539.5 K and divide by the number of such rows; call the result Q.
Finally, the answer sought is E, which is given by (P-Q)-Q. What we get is -0.71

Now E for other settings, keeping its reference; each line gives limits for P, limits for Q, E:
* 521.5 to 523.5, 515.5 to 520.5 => -1.44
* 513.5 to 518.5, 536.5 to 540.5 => -0.38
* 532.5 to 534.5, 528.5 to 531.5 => -1.02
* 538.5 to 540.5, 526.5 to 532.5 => -1.06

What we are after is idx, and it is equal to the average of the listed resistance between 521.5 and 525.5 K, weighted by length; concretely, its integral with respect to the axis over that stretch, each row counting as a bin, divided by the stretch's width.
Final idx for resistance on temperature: 2.58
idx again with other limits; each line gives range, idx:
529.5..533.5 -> 3.10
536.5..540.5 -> 3.20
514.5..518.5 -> 2.08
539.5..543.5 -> 3.41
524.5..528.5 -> 2.71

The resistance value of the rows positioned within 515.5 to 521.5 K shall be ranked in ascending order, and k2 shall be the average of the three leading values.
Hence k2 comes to 2.1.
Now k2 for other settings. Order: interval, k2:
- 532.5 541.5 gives 3.1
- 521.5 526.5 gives 2.5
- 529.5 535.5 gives 3.0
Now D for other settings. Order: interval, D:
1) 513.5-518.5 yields 0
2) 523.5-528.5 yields 0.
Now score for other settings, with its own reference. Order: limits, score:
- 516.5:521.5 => 0.1005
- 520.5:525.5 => 0.1042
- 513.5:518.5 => 0.0998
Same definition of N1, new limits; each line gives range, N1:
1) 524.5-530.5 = 2.8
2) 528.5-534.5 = 3.2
